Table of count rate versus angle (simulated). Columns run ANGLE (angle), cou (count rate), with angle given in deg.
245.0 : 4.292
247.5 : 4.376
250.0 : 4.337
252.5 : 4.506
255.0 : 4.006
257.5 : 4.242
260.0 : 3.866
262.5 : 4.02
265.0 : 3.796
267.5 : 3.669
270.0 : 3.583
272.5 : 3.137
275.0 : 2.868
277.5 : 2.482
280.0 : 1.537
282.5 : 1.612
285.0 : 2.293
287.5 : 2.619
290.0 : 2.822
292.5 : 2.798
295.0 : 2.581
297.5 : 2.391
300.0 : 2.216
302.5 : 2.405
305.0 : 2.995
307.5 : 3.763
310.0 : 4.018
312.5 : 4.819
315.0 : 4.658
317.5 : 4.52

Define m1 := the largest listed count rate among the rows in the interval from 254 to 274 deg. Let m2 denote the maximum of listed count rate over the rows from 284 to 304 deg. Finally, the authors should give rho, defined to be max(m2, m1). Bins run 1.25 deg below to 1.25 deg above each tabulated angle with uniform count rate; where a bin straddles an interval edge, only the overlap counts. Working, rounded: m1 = 4.242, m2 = 2.822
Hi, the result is 4.2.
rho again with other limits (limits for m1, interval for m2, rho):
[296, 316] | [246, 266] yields 4.8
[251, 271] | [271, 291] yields 4.5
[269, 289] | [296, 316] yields 4.8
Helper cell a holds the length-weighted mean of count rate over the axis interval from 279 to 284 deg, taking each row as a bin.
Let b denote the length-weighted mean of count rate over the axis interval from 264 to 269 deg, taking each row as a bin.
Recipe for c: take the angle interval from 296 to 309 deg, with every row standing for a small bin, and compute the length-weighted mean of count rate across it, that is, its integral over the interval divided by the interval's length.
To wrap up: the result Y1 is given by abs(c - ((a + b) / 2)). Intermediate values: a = 1.61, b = 3.72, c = 2.8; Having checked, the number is 0.1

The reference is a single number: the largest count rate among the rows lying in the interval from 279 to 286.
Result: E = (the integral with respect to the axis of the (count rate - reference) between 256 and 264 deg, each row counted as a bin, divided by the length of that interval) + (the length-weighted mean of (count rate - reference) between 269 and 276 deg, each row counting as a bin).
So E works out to 2.6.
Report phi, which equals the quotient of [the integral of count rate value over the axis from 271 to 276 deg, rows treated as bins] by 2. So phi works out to 8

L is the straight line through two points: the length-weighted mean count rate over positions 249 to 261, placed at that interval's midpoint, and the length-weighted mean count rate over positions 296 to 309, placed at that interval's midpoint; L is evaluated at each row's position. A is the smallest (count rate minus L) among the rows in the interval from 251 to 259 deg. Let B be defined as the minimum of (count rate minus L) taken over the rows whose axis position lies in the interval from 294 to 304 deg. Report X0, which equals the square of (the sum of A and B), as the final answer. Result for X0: 0.7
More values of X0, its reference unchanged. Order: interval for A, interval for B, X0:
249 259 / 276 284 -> 4.4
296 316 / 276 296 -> 6.5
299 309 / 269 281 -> 6.5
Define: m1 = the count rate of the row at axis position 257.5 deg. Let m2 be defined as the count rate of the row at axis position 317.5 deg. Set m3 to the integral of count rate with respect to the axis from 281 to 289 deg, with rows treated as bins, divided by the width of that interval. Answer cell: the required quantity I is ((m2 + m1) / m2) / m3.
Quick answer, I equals 0.89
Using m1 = 4.242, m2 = 4.52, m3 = 2.2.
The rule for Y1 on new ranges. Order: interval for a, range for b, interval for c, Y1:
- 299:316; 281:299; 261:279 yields 0.4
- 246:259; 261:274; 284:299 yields 1.4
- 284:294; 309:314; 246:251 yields 0.8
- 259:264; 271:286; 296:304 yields 0.8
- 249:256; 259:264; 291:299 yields 1.5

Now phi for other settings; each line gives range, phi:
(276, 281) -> 5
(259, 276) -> 30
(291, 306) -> 19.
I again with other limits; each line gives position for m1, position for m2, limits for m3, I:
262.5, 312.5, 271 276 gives 0.60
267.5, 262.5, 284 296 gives 0.73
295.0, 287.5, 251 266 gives 0.49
